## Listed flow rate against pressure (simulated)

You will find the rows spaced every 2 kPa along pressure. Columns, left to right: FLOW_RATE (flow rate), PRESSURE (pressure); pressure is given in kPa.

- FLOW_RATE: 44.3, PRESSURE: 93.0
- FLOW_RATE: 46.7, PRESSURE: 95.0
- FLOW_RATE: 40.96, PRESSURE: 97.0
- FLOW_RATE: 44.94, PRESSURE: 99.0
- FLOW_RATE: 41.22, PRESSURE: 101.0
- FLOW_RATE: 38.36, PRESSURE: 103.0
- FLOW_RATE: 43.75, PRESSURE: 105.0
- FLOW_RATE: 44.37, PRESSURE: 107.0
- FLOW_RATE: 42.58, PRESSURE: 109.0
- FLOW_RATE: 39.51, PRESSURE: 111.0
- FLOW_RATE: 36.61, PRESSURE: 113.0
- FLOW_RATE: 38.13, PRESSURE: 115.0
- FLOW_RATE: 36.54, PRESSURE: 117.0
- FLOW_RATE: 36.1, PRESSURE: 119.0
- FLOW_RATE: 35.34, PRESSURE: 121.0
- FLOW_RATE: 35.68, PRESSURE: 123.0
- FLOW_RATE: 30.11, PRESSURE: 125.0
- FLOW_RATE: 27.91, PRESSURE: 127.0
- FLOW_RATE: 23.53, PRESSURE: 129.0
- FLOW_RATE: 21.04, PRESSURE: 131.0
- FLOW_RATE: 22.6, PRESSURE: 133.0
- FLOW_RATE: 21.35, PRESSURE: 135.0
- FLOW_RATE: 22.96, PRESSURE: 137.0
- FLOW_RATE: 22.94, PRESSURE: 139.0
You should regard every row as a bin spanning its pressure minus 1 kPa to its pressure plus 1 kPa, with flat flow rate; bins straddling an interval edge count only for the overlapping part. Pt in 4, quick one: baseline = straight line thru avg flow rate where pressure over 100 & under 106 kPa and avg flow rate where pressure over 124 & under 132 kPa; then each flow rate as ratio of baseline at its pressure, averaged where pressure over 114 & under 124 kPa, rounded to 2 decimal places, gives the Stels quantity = 1.17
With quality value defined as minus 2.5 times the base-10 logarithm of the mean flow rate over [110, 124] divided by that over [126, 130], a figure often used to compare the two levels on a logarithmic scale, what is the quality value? -0.4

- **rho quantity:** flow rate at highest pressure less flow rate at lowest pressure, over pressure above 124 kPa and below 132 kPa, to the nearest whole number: -9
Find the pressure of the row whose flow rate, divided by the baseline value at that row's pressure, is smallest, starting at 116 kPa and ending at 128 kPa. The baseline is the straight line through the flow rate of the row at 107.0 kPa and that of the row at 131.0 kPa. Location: 117.0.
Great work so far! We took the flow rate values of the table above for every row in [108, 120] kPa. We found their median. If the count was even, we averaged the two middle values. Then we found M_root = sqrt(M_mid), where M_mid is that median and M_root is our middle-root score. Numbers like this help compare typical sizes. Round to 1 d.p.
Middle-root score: 6.1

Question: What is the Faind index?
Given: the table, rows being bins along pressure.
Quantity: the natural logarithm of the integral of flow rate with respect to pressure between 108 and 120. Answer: 6.1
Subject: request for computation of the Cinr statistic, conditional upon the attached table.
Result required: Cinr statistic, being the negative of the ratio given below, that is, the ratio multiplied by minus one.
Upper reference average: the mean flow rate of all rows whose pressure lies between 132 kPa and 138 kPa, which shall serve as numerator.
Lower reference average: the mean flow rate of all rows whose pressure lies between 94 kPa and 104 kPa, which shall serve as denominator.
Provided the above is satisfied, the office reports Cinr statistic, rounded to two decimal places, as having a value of -0.53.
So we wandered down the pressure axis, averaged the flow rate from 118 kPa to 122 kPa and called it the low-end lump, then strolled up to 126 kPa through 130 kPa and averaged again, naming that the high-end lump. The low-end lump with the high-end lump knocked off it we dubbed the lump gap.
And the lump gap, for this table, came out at 10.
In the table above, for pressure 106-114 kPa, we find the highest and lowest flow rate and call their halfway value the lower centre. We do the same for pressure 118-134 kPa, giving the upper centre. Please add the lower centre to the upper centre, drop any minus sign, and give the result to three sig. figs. 69.1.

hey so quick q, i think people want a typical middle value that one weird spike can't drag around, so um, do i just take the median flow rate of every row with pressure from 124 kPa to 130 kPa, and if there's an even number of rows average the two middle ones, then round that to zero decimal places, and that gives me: 28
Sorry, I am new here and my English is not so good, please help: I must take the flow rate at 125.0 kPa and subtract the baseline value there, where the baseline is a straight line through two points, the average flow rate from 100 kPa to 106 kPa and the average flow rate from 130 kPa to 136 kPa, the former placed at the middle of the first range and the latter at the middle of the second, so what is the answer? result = 3.3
